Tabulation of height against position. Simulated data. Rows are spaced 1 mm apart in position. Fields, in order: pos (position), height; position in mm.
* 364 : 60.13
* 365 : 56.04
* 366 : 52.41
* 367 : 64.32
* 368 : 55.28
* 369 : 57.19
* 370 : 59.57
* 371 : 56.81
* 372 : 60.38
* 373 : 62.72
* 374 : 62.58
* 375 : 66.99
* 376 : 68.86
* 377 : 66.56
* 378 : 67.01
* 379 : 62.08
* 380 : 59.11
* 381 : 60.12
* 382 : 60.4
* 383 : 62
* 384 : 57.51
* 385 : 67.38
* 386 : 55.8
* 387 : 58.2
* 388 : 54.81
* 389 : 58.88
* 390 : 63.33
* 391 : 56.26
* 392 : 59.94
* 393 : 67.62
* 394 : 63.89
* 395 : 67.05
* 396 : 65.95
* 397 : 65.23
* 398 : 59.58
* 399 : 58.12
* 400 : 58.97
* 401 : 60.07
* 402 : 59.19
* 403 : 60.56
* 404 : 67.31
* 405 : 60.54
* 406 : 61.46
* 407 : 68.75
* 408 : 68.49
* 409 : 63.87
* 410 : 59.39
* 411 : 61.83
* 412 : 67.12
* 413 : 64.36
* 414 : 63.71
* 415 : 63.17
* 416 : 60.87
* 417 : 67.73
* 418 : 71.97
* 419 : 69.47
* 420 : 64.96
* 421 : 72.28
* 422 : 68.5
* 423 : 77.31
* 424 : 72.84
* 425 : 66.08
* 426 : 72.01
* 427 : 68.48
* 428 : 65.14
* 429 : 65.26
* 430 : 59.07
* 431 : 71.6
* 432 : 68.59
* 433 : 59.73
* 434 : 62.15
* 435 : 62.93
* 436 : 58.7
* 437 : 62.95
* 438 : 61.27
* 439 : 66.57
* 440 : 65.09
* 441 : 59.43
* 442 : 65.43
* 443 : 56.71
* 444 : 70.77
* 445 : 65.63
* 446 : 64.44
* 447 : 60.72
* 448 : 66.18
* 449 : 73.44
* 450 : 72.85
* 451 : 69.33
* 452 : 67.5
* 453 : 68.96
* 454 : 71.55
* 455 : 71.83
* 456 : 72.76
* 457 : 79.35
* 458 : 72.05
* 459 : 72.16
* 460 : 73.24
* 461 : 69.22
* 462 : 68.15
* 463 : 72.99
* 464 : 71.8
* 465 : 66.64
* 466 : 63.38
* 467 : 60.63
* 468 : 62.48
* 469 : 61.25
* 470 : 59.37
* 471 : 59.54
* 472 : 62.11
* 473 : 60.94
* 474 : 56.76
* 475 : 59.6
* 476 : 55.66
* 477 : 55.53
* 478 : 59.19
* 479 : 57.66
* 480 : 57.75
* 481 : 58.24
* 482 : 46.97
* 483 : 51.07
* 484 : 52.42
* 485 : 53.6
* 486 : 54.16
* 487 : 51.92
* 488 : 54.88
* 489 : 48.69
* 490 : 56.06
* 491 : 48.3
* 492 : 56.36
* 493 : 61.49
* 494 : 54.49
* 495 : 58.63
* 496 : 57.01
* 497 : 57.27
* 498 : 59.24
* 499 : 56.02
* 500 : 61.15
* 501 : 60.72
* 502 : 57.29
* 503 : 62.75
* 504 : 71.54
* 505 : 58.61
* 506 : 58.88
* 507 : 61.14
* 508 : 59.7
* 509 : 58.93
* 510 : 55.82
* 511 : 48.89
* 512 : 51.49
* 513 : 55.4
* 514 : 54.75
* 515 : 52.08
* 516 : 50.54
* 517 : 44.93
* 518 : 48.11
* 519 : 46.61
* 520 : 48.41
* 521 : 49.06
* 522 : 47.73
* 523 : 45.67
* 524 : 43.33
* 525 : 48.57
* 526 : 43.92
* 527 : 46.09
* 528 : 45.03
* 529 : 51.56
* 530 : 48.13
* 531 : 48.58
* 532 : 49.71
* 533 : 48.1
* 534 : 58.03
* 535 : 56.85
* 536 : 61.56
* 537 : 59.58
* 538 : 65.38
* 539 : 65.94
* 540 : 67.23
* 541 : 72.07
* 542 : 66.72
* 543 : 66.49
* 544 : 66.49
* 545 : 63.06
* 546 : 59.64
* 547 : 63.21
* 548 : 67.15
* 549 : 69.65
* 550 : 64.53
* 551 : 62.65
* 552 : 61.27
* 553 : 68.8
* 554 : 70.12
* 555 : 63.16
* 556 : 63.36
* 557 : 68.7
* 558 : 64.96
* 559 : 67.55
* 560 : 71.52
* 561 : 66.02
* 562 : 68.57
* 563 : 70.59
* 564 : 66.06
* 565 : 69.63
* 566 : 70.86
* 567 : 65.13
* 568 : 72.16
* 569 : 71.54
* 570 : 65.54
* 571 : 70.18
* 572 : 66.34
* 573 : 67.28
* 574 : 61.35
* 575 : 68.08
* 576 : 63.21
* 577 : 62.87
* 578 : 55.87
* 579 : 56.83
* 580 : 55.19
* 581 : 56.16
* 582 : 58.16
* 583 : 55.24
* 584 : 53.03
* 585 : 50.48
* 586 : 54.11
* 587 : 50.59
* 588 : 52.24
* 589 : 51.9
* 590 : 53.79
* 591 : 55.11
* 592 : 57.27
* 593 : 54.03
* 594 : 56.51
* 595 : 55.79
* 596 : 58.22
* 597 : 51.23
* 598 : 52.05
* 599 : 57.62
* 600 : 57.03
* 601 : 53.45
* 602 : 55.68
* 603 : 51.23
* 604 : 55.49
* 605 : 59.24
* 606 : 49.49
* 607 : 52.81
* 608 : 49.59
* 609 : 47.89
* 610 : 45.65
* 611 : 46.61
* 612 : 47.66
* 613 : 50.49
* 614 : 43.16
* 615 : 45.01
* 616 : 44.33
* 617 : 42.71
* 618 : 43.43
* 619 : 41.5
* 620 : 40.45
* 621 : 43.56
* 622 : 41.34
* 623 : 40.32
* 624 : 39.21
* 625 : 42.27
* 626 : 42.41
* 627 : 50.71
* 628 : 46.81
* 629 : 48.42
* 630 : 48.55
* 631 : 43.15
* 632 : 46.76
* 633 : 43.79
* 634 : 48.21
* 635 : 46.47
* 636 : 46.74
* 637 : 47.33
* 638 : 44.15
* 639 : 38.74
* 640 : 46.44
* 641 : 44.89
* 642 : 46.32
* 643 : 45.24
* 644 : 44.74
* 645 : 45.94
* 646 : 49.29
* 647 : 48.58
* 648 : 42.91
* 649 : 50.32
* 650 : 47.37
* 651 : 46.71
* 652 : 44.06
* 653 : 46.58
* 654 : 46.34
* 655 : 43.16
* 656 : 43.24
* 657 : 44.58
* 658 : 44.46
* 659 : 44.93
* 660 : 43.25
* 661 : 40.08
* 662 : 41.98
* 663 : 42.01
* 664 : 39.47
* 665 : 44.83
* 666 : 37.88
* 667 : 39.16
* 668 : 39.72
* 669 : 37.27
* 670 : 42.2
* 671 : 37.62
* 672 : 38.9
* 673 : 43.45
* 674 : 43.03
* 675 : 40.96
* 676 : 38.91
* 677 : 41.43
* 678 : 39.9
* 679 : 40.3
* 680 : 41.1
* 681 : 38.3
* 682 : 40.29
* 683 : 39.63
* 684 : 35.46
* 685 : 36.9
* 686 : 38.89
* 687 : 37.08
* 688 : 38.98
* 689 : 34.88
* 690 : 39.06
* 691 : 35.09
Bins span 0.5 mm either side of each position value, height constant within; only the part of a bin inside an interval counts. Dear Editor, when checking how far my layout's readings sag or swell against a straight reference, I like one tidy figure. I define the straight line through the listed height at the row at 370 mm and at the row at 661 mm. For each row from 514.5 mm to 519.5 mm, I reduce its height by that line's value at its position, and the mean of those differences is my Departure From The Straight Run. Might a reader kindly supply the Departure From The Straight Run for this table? -1.3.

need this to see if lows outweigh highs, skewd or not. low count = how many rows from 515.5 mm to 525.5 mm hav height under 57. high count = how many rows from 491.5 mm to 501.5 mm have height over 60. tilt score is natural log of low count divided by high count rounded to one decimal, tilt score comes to 1.2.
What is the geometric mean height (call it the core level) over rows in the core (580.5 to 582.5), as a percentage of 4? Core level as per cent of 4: 1429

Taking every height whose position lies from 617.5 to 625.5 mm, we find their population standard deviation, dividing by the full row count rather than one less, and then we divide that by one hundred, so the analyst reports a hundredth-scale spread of 0.014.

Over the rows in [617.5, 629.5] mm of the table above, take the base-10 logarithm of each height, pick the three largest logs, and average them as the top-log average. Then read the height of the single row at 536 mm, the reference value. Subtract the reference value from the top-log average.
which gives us -60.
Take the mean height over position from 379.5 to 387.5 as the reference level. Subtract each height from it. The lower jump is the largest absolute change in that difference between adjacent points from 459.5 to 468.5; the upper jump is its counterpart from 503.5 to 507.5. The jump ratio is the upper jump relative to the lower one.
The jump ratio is 2.5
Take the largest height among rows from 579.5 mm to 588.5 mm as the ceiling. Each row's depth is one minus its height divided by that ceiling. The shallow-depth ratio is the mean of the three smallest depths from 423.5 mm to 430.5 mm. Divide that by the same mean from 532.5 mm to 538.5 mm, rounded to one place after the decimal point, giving 3.2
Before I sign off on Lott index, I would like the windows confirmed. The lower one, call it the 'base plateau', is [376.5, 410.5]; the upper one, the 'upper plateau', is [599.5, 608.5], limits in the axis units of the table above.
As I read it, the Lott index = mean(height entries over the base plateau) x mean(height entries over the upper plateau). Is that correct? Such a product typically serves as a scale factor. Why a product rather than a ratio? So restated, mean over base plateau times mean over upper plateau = 3330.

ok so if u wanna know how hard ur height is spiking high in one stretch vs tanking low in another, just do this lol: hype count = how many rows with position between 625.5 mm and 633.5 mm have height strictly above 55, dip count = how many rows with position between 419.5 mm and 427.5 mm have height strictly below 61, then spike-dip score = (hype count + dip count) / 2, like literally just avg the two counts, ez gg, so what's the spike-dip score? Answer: 0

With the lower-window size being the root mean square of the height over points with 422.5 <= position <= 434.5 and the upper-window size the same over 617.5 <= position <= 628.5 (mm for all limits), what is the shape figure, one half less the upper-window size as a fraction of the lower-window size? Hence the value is -0.14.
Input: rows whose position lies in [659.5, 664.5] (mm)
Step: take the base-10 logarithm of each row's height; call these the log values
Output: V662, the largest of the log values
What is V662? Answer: 1.64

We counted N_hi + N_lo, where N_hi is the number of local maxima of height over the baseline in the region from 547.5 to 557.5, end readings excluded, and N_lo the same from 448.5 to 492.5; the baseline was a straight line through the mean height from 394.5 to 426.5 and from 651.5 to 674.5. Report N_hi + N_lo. 13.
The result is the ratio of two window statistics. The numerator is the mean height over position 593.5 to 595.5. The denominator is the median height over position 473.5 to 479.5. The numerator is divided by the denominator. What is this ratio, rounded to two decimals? 0.98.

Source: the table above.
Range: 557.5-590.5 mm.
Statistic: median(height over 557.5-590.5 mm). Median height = 65.0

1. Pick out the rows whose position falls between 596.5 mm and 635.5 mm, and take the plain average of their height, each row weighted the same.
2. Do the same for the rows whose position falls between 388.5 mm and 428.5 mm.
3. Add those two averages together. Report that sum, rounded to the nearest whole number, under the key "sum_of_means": 112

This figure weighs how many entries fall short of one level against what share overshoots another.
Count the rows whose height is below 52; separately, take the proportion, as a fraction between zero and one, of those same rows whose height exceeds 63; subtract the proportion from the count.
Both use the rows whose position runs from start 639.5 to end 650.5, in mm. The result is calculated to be 11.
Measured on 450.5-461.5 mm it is -1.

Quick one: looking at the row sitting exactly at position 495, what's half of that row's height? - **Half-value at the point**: 29.3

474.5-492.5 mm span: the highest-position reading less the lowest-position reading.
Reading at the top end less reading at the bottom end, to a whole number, -3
